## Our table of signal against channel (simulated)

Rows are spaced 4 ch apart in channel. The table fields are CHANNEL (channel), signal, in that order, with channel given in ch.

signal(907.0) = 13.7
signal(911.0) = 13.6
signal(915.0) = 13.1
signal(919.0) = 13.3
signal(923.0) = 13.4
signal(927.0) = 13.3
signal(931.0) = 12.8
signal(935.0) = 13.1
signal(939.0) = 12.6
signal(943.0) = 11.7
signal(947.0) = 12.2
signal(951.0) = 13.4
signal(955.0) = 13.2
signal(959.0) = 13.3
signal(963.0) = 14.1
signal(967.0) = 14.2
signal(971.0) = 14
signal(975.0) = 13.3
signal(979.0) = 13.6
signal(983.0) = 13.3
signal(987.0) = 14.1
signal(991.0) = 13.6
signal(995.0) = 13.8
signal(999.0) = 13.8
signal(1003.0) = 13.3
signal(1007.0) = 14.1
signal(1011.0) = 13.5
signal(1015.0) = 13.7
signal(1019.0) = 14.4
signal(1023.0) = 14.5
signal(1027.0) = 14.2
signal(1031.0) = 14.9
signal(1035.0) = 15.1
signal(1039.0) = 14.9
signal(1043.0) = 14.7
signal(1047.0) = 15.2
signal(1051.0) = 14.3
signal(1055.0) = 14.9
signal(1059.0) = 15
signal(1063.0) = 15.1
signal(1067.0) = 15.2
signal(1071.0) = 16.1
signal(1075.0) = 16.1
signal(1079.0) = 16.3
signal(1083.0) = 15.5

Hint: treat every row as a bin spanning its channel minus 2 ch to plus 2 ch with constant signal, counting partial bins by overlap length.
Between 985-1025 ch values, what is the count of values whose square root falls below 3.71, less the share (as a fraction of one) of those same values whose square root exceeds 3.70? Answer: 3.3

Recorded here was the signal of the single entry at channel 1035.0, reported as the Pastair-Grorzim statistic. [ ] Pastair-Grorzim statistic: 15.1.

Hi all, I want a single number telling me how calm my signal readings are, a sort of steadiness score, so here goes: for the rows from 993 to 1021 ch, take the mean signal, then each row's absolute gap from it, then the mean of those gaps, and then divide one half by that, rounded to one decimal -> 1.9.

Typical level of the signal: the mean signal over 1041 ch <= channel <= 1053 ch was 14.7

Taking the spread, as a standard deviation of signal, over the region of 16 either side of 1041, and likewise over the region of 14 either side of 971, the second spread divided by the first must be 1.1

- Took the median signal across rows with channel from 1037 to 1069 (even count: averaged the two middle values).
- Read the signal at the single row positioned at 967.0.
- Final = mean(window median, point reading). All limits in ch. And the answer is 14.6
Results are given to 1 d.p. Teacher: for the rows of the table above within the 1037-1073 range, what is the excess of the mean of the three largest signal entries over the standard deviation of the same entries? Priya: 15.0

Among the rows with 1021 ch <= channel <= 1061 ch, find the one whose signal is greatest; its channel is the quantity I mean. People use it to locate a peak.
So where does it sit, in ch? 1047.0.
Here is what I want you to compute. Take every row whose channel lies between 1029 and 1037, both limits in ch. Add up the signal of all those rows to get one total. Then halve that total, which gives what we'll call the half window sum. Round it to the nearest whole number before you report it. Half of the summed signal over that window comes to 15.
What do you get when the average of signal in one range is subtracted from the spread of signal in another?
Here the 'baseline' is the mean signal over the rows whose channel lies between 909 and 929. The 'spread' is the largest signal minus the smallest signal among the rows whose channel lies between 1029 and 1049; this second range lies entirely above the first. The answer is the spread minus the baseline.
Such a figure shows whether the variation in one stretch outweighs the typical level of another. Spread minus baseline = -12.8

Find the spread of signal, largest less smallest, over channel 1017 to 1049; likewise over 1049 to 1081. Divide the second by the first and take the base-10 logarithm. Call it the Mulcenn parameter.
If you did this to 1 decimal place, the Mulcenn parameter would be 0.3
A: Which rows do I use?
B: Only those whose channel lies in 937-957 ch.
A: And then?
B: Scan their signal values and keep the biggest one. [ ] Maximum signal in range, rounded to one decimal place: 13.4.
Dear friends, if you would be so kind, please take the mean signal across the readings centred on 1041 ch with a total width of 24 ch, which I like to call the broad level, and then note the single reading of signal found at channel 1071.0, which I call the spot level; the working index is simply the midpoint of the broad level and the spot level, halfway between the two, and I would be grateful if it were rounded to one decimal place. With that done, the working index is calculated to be 15.5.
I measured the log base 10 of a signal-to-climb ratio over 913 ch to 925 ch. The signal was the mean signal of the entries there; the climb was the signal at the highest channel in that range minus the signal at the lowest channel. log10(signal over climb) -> 1.6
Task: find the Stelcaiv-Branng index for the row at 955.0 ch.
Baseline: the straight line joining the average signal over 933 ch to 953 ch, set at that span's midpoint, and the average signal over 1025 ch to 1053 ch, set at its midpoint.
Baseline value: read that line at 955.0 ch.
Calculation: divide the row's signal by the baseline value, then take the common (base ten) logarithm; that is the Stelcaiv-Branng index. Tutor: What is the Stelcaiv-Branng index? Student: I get 0.011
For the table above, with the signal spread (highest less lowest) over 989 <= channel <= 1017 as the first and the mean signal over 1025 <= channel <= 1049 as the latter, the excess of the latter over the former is 14.0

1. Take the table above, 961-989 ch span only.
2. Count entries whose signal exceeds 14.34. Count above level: 0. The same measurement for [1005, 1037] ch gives 4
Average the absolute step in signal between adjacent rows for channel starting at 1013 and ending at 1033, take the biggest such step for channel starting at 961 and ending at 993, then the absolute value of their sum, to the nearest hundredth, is 1.25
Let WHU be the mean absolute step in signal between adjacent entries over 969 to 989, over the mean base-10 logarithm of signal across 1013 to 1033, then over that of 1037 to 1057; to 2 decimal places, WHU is 0.39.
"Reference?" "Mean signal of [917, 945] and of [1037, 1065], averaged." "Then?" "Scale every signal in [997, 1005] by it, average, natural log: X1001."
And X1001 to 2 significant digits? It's -0.024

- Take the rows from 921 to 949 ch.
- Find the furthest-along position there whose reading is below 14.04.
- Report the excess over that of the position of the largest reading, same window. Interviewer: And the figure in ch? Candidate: -24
